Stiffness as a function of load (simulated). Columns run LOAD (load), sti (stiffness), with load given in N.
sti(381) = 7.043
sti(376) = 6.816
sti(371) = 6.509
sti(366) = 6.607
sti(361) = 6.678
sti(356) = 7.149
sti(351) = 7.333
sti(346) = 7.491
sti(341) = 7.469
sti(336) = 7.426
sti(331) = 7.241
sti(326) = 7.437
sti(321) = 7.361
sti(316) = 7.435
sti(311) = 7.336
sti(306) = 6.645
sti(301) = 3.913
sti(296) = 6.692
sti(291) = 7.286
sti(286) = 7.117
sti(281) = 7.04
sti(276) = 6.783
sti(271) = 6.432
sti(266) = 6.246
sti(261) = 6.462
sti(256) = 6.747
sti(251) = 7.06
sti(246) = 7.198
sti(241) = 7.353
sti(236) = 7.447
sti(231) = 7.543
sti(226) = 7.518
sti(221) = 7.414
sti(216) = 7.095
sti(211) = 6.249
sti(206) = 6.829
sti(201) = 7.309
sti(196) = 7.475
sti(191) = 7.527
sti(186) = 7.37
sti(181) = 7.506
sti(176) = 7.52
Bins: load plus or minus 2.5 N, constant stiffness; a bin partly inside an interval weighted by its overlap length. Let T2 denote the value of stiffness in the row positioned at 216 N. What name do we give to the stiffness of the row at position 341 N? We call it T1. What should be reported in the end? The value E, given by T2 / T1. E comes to 0.95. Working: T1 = 7.469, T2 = 7.095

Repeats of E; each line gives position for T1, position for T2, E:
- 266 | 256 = 1.08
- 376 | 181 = 1.10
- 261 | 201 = 1.13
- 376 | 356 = 1.05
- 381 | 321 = 1.05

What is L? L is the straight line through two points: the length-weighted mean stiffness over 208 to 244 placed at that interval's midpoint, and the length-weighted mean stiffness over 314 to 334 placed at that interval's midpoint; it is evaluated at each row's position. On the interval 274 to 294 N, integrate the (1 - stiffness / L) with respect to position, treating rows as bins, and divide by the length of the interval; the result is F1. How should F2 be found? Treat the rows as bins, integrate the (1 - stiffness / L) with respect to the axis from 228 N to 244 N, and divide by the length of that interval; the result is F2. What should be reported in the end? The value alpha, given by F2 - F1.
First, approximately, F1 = 0.03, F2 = -0.03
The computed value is -0.06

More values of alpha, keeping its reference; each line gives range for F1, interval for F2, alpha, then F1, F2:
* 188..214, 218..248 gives -0.04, 0.01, -0.02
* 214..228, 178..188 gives -0.02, -0.02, -0.04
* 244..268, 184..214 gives -0.06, 0.07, 0.01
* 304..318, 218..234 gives -0.06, 0.03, -0.03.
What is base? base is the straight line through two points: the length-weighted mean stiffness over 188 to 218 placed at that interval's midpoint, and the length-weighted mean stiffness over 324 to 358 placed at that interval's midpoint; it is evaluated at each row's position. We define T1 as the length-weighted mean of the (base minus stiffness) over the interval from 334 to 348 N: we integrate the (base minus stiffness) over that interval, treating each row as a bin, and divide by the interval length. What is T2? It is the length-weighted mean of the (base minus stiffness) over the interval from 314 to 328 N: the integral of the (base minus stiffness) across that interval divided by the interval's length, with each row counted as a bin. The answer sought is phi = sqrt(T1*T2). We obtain 0.1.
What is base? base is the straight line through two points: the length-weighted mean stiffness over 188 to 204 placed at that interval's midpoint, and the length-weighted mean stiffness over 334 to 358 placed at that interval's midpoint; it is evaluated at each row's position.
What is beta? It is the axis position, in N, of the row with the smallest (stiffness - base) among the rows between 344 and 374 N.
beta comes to 371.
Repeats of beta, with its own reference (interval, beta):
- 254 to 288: 266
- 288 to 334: 301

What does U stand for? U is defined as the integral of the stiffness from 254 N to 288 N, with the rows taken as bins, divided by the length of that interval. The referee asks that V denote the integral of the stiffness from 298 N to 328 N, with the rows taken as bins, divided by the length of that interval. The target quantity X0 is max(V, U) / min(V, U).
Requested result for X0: 1.00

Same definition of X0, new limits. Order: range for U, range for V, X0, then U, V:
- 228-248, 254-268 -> 1.14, 7.39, 6.48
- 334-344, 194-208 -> 1.03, 7.45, 7.21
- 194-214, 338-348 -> 1.07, 6.96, 7.48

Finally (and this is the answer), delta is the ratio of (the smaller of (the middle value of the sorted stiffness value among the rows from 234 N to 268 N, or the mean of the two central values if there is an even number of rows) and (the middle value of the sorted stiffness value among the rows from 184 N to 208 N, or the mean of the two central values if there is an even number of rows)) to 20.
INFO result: 0.353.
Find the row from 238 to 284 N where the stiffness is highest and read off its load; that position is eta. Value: 241 N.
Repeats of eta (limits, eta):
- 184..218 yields 191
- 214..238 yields 231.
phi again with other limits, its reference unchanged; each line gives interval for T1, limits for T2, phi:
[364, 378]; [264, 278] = 0.8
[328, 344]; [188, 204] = 0.1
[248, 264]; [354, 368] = 0.5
